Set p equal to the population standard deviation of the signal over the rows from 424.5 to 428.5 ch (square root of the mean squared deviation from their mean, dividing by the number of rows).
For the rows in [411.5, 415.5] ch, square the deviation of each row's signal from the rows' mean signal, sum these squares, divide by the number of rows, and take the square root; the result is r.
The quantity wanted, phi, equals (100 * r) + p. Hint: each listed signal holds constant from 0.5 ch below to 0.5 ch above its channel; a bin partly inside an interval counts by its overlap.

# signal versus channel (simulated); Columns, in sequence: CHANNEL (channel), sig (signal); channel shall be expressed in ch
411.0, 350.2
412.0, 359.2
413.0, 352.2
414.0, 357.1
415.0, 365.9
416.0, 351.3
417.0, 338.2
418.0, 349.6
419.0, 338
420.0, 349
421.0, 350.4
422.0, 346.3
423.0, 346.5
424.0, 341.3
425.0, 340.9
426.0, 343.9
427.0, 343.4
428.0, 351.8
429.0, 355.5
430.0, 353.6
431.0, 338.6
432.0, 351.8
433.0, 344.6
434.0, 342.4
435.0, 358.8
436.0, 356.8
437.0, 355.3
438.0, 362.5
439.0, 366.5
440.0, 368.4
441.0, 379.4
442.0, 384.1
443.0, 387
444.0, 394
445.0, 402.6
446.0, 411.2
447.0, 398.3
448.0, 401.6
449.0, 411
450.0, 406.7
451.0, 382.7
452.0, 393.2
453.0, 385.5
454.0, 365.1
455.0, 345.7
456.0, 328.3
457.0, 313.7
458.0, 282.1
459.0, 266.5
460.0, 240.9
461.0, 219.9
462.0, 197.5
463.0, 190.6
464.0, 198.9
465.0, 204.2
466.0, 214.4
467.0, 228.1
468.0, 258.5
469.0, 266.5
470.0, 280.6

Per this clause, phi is 496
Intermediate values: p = 4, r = 5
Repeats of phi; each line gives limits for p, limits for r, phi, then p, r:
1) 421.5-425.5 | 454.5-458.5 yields 2337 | 3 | 23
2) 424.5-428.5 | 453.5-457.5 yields 1926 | 4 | 19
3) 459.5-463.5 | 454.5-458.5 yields 2354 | 20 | 23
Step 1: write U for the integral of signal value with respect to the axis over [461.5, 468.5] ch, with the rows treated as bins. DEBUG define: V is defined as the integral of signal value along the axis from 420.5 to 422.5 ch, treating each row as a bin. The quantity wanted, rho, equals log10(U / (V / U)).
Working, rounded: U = 1492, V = 697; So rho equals 3.5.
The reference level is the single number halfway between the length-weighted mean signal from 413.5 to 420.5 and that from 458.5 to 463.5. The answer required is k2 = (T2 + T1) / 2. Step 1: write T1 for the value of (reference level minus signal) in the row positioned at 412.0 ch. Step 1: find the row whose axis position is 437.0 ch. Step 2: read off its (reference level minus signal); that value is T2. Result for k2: -71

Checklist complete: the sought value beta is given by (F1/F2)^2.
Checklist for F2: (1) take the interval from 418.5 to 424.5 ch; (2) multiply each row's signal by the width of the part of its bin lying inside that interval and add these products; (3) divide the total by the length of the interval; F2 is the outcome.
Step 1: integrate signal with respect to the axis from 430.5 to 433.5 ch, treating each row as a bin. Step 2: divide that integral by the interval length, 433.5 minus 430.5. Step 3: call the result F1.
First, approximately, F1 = 345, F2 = 345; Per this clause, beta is 1.0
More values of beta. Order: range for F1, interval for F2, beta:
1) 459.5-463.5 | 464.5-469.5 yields 0.8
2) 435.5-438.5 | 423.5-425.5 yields 1.1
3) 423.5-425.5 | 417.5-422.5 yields 1.0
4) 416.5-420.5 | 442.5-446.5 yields 0.7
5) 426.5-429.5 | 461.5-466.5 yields 3.0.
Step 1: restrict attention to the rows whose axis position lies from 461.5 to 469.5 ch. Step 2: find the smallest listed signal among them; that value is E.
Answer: 190.6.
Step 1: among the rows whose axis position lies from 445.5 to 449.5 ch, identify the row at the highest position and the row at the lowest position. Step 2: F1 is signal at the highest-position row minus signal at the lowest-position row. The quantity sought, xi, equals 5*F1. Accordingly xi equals -1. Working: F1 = 0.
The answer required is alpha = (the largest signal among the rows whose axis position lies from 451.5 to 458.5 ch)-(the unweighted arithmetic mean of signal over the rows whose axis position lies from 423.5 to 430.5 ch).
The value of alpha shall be 46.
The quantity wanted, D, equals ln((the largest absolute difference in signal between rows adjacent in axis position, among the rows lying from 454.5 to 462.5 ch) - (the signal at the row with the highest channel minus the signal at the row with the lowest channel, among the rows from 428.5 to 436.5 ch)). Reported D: 3.41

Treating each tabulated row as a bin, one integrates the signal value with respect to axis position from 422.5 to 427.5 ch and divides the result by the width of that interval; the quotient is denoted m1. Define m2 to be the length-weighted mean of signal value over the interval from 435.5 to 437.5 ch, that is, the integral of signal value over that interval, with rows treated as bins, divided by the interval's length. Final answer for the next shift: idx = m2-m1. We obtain 13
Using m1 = 343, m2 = 356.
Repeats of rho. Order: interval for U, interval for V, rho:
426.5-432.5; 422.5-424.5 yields 3.8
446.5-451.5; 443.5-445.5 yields 3.7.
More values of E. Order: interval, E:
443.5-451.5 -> 382.7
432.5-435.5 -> 342.4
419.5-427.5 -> 340.9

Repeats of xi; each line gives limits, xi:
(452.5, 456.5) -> -286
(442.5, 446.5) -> 121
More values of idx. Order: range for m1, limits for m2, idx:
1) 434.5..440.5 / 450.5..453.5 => 26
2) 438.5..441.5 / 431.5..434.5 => -25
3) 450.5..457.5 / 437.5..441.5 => 10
